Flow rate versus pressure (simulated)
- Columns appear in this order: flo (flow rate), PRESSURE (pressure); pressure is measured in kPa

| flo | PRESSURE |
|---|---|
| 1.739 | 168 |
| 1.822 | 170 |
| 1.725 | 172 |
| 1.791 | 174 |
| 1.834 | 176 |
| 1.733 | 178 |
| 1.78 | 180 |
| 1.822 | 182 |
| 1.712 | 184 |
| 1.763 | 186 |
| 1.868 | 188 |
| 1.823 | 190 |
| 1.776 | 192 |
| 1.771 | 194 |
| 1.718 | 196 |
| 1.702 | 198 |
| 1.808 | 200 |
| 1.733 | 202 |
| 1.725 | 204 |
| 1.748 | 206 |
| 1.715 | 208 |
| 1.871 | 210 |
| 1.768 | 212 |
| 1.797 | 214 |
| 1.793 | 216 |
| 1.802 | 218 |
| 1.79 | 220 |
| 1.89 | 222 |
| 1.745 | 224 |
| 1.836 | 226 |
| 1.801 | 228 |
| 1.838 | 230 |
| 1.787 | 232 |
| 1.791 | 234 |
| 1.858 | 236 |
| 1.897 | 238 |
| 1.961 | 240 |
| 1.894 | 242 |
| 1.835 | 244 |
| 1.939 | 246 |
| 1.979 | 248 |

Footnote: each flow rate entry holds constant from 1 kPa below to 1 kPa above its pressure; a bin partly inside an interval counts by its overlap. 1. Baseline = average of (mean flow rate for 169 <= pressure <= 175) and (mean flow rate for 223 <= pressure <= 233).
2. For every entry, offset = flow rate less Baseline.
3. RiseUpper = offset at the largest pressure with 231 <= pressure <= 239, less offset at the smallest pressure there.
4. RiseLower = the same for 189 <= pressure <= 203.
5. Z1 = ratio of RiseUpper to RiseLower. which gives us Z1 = -1.2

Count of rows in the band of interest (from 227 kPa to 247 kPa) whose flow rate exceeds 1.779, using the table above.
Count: 10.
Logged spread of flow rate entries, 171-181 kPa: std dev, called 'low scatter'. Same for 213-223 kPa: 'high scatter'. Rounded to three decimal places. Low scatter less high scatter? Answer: 0.002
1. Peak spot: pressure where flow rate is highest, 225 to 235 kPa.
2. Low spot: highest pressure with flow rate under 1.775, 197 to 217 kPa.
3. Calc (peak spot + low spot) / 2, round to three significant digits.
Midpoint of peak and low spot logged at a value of 221 kPa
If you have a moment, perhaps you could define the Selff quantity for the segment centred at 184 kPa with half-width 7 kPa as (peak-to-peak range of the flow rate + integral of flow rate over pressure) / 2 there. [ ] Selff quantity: 13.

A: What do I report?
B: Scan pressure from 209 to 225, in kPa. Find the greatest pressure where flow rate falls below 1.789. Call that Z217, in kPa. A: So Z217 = 224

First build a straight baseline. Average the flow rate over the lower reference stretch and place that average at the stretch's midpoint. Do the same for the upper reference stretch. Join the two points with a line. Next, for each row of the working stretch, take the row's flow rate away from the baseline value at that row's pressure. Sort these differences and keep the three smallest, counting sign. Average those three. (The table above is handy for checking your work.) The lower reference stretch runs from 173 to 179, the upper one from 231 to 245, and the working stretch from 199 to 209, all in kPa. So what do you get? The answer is 0.055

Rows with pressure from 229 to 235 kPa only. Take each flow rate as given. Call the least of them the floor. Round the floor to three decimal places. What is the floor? 1.787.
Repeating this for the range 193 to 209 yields 1.702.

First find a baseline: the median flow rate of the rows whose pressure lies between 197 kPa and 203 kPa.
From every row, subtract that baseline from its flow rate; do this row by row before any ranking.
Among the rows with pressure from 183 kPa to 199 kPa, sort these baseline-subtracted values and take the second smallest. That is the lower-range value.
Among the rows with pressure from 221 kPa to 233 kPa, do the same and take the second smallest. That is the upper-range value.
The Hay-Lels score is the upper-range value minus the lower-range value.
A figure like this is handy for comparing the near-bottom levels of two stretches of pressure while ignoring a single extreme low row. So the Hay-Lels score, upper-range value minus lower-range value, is 0.075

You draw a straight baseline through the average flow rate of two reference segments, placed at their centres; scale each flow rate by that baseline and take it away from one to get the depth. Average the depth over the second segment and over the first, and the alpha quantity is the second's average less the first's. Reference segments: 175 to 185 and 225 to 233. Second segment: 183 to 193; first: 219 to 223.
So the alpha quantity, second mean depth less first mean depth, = 0.014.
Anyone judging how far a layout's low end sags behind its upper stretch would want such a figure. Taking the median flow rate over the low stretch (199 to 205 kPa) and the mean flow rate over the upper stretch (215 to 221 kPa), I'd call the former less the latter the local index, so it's -0.062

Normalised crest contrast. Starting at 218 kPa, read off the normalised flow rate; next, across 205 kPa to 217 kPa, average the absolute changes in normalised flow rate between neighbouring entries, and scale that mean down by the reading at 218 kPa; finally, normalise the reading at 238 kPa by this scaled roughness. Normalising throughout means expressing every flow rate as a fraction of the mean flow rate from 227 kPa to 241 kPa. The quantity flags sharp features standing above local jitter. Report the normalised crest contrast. 28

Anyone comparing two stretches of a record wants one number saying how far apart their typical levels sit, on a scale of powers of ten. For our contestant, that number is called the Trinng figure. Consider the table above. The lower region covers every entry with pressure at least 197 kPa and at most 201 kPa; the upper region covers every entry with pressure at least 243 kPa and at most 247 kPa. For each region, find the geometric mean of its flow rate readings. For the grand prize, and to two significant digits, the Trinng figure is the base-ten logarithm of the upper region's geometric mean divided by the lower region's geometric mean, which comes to 0.032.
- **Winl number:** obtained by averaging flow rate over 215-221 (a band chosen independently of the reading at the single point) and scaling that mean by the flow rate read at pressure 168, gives 3.12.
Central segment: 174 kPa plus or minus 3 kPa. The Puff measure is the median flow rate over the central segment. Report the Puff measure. 1.79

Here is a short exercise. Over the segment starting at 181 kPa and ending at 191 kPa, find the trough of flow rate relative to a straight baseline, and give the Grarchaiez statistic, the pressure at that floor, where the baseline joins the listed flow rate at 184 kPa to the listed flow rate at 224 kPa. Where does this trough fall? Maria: 184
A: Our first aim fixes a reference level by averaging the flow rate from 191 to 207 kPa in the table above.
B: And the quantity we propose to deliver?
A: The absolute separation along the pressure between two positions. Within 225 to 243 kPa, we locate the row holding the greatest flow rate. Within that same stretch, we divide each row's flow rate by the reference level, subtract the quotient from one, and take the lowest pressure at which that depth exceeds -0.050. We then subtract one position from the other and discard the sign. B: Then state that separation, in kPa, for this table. 12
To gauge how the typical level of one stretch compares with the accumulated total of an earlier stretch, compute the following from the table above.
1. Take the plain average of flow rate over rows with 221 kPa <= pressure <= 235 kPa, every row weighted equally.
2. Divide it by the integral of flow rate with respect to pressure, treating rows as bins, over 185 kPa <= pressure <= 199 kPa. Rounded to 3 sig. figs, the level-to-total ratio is 0.0730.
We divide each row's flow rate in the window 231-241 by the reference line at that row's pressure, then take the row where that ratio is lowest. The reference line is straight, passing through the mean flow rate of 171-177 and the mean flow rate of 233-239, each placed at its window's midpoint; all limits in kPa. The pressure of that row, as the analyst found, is 232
